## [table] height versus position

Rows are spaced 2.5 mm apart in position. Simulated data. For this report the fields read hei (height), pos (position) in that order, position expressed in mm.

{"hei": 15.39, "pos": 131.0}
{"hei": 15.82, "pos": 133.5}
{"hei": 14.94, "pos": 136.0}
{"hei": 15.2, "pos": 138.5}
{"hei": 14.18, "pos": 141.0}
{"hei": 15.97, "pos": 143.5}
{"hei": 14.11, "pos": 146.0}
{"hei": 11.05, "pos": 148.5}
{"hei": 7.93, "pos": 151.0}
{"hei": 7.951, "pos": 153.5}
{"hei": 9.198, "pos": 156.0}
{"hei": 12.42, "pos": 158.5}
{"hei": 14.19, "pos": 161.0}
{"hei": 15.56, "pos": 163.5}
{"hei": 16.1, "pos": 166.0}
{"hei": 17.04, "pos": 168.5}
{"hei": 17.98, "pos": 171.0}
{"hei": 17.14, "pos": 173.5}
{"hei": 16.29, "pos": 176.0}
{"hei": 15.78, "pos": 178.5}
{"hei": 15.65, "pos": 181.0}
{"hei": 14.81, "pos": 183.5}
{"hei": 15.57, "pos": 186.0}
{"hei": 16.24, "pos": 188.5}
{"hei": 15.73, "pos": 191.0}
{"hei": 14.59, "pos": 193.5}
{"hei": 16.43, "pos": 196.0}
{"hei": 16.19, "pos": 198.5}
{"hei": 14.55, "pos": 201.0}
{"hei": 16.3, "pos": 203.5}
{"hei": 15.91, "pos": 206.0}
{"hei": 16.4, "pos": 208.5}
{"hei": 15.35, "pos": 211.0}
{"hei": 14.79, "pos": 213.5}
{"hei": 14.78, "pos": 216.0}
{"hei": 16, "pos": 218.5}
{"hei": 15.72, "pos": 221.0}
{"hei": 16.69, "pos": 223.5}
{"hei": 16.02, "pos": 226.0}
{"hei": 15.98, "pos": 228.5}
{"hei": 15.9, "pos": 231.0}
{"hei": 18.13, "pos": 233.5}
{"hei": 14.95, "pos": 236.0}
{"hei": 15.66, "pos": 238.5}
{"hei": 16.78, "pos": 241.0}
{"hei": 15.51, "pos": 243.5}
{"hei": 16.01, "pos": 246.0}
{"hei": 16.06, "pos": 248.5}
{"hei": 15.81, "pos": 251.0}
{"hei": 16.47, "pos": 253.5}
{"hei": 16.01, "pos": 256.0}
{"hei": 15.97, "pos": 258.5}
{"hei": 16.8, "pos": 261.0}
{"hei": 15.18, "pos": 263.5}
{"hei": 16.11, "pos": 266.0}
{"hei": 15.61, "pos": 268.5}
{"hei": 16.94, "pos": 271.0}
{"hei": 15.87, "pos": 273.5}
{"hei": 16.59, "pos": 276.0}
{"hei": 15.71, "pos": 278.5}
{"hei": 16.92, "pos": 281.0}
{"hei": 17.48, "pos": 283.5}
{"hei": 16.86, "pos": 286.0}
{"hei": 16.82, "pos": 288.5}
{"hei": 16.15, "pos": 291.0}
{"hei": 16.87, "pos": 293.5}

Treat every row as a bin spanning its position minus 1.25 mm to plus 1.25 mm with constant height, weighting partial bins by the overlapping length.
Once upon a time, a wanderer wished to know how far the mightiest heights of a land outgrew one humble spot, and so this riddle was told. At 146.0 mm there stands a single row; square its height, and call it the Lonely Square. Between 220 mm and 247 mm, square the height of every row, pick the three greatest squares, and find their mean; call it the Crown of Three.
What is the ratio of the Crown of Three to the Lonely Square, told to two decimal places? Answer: 1.49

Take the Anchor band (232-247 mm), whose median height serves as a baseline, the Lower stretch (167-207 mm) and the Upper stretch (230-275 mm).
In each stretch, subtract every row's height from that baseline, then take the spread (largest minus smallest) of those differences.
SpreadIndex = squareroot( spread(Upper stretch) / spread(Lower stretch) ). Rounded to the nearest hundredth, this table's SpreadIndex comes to 0.96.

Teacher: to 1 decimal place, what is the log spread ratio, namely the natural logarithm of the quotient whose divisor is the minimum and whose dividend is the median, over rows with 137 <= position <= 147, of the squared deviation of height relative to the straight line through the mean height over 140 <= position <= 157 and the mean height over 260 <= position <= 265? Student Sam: 0.6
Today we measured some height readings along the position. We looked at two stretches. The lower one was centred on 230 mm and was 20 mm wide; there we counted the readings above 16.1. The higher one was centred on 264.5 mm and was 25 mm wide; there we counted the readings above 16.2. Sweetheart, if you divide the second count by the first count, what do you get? 2.0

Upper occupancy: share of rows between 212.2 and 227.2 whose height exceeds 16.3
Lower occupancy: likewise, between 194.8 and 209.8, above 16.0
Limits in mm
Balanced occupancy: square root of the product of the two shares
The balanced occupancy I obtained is 0.33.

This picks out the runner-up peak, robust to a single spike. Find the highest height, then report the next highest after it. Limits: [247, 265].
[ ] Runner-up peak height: 16.47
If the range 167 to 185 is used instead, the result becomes 17.14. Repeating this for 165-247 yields 17.98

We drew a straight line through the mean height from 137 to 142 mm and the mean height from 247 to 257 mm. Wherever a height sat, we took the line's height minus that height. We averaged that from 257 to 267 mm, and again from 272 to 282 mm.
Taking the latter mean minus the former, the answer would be -0.1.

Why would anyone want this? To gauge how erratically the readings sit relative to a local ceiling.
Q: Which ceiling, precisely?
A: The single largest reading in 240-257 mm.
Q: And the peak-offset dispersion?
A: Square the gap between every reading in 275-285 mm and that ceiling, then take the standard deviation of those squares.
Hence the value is 0.5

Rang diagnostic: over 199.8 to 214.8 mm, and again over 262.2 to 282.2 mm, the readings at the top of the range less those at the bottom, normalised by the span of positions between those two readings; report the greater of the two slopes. 0.10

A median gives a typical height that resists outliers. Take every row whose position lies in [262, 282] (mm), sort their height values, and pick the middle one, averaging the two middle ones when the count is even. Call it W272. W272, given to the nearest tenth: 16.0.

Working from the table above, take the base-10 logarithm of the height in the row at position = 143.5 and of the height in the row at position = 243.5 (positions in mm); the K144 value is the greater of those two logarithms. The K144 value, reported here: 1.20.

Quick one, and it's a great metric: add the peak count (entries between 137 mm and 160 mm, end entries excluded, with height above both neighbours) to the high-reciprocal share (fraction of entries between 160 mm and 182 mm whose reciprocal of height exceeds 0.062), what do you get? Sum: 1.6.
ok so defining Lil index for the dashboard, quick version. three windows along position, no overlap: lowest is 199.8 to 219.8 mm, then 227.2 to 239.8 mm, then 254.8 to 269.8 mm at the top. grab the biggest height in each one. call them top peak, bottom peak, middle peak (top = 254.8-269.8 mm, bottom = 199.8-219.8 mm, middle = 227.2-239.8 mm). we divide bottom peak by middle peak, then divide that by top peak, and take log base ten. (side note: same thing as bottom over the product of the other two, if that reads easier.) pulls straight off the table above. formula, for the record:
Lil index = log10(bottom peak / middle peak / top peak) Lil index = -1.27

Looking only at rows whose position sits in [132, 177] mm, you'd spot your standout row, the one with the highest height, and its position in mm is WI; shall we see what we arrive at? 171.0 mm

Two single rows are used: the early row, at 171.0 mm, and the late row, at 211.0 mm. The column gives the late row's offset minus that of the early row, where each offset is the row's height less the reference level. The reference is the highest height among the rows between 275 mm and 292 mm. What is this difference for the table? -2.6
